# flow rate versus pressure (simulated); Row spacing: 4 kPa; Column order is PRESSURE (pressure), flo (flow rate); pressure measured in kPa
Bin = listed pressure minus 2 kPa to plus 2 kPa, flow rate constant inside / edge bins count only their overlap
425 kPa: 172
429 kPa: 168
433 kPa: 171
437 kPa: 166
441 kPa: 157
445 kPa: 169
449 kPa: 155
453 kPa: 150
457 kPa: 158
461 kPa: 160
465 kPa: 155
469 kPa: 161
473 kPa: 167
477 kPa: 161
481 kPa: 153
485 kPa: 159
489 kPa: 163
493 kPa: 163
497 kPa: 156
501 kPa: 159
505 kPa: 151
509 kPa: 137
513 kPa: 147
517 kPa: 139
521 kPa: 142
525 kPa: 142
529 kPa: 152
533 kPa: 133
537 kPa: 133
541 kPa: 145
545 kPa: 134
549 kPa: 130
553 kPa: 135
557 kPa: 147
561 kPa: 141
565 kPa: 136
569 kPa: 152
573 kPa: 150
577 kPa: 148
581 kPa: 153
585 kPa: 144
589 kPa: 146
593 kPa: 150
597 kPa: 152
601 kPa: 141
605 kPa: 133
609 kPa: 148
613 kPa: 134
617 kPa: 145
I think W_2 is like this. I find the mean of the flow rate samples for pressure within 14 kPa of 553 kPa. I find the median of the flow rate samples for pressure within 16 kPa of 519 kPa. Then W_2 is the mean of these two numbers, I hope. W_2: 140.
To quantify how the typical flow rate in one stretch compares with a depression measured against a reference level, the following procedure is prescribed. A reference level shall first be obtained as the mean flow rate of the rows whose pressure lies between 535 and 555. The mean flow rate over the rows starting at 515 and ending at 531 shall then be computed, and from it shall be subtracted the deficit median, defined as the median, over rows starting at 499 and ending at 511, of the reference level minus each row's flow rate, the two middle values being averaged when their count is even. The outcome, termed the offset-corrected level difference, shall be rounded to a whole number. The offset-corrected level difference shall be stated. 159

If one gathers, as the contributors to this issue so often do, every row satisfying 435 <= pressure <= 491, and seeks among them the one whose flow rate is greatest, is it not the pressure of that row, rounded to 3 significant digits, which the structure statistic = 445 kPa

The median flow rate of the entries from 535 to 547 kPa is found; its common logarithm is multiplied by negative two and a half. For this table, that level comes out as -5.32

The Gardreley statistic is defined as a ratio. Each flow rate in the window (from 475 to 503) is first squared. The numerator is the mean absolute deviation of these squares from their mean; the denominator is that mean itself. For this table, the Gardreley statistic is 0.034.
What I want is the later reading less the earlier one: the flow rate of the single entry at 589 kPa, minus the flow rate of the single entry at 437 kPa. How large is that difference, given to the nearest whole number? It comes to -20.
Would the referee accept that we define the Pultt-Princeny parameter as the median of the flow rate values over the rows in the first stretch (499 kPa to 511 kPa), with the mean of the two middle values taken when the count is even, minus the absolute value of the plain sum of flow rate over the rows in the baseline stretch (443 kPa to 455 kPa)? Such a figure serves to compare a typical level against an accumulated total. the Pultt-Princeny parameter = -323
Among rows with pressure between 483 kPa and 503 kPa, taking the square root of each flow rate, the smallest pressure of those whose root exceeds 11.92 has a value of 485 kPa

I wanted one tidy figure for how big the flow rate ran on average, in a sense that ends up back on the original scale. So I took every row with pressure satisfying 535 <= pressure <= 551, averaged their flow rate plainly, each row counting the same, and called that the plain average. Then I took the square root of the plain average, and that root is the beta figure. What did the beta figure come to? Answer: 11.6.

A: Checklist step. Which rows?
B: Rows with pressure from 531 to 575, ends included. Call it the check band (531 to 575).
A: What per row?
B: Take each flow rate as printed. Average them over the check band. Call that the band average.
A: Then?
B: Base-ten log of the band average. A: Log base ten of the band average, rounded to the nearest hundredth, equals 2.14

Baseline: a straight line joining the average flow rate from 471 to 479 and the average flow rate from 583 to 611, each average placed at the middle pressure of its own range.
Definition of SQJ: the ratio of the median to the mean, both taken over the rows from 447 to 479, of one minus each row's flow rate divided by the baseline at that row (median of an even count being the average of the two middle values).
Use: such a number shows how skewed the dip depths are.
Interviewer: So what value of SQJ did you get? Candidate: 1.0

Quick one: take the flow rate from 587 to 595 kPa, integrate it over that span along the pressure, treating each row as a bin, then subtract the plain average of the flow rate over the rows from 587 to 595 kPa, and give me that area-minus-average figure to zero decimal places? 1036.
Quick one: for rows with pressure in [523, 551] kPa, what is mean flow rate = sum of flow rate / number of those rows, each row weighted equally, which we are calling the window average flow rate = 138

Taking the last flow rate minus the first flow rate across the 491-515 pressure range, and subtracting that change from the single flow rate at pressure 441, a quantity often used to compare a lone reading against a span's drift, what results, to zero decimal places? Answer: 173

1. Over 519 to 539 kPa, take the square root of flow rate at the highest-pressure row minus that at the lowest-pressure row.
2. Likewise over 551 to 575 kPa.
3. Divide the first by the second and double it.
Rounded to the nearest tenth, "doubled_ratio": -1.2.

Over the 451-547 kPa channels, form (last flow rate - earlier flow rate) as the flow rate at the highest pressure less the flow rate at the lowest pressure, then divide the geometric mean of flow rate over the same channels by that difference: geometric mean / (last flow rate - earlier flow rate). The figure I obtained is -9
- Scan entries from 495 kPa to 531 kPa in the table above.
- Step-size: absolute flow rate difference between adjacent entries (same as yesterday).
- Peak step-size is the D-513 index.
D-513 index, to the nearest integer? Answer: 14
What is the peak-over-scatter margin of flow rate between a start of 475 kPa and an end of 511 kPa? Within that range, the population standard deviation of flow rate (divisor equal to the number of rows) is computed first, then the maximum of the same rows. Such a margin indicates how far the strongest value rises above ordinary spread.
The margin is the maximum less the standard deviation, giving 155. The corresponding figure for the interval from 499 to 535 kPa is 151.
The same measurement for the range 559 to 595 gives 148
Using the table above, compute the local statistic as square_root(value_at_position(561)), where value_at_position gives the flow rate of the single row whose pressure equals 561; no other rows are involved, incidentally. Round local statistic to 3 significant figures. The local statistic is 11.9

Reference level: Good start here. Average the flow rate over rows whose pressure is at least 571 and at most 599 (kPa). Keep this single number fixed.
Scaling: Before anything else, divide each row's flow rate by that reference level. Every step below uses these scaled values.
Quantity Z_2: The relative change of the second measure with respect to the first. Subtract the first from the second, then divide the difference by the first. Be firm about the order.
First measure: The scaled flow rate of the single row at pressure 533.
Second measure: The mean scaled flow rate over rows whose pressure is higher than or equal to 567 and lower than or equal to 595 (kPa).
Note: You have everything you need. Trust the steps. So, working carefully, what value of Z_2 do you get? 0.12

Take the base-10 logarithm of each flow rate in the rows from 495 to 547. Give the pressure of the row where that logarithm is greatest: 501 kPa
